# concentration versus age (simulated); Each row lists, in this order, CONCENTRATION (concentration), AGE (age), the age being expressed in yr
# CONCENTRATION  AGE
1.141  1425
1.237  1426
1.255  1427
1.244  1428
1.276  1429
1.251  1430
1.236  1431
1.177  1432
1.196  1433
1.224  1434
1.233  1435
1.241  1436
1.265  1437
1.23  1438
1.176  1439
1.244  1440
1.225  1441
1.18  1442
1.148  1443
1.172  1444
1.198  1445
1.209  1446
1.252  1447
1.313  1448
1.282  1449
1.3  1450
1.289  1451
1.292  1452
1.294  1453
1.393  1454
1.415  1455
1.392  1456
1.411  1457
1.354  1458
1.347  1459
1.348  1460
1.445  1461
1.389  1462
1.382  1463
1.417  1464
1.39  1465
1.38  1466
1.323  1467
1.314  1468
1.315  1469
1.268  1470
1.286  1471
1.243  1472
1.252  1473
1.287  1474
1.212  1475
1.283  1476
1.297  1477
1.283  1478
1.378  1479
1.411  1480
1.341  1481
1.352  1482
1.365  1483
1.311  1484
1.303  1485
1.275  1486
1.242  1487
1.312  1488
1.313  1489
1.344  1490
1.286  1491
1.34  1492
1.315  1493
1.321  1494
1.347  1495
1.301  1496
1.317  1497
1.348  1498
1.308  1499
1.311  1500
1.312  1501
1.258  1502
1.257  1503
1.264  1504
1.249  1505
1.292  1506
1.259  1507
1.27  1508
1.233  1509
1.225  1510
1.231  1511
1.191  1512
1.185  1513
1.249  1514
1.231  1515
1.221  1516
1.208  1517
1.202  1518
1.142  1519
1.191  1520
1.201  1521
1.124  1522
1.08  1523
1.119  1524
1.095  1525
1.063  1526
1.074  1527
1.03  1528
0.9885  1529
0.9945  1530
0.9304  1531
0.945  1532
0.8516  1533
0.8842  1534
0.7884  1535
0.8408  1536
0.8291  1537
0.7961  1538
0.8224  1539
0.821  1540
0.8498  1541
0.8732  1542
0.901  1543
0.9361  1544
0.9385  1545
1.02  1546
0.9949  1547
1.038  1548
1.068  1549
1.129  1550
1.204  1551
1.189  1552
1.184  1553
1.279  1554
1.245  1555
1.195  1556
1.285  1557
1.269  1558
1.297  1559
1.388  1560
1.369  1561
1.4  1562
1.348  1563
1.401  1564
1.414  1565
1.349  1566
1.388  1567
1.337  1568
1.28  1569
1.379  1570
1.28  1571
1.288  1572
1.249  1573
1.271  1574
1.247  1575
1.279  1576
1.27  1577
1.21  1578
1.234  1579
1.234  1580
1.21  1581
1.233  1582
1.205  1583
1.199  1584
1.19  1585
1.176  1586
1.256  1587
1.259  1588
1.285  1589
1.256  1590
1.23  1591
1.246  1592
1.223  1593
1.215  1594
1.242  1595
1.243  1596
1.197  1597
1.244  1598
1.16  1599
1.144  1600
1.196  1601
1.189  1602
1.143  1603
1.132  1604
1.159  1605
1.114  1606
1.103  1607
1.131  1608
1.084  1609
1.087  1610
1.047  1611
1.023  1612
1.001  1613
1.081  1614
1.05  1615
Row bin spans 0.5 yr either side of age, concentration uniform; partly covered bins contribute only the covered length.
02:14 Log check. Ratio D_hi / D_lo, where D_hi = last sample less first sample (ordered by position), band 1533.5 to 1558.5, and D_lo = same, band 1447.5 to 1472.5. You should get -5.5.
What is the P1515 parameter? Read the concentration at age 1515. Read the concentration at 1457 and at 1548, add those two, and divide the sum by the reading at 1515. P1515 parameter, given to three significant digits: 1.99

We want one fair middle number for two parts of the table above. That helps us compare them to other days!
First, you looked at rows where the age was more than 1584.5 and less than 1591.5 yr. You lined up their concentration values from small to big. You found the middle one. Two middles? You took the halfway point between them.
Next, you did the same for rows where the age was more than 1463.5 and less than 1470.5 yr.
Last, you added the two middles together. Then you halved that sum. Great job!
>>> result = 1.29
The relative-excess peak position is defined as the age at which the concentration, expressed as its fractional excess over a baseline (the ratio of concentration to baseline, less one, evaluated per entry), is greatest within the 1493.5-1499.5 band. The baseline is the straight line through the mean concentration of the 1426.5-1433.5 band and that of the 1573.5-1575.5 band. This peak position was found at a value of 1498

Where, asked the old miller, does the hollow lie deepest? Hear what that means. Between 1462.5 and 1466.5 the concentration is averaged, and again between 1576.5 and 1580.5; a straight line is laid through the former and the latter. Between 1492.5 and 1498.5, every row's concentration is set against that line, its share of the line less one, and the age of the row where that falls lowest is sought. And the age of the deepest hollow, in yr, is 1496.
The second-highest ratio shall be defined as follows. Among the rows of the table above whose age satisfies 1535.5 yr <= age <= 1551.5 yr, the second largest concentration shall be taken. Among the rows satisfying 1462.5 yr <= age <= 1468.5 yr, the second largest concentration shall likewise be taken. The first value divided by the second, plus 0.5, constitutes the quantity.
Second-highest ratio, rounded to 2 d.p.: 1.31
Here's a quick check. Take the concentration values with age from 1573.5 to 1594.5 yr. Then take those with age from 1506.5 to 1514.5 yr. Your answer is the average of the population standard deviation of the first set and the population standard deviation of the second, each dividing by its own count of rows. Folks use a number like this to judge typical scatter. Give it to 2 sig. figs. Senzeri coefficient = 0.029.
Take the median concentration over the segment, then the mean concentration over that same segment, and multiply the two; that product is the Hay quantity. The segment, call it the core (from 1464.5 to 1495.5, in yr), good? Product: 1.72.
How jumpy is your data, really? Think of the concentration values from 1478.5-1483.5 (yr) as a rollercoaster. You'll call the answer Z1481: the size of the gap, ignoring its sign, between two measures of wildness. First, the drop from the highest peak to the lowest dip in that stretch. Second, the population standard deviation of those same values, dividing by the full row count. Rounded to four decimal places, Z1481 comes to 0.0458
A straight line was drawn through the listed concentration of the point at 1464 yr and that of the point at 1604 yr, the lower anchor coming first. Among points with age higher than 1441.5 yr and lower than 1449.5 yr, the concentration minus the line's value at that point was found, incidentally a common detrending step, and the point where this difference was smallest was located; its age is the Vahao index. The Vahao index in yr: 1443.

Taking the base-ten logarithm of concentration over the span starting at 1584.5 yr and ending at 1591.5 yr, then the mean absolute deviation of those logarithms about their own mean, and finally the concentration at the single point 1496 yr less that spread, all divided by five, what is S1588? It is 0.258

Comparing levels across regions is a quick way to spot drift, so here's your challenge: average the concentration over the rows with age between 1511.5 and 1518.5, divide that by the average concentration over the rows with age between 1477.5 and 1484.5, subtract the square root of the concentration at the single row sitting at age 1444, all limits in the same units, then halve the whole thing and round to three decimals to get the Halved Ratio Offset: -0.092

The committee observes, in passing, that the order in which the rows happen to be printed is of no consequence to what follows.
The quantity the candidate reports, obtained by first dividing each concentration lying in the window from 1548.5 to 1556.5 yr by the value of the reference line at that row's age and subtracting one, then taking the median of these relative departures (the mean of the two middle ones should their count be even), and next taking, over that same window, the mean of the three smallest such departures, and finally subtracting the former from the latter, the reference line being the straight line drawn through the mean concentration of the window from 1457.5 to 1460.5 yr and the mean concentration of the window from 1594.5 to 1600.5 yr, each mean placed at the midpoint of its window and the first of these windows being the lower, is -0.054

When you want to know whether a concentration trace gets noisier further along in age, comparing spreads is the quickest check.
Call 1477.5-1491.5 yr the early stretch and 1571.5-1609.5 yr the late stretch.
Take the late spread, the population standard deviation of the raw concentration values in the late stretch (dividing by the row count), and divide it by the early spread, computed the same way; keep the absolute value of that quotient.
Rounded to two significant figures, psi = 1.2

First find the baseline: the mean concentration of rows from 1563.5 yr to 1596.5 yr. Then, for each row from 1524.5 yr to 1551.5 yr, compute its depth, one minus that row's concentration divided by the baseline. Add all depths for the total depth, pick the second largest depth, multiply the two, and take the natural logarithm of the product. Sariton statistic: 1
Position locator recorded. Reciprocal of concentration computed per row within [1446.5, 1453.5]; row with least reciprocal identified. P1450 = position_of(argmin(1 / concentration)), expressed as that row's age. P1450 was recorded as 1448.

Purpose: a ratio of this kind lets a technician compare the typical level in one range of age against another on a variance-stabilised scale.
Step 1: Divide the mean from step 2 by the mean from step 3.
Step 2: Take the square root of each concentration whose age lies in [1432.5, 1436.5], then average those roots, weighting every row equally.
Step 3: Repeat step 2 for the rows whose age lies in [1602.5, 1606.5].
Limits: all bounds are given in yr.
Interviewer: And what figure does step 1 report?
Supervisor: 1.04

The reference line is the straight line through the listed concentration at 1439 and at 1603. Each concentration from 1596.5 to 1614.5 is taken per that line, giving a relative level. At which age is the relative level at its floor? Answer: 1613 yr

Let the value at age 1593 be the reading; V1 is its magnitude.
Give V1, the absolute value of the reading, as 1.223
